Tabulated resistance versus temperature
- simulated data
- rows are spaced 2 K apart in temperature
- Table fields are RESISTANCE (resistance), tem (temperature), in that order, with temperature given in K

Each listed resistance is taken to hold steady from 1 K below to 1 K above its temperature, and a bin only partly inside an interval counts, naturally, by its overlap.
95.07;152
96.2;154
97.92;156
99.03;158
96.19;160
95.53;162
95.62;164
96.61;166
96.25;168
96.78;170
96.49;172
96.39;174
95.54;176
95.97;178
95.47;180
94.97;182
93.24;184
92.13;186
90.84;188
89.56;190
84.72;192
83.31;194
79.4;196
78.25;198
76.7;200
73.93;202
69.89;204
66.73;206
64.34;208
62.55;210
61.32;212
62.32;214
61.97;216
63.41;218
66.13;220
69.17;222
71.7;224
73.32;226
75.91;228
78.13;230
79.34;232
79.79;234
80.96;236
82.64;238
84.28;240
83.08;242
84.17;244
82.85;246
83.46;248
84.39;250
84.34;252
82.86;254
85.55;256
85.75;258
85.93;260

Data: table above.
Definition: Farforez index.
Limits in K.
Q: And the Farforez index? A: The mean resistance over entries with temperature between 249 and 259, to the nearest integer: 85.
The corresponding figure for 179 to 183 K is 95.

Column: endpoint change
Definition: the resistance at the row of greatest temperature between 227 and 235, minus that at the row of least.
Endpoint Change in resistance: 4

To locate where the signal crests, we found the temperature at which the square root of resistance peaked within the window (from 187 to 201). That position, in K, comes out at 188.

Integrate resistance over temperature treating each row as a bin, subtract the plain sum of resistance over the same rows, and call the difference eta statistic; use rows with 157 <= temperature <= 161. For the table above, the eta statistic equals 195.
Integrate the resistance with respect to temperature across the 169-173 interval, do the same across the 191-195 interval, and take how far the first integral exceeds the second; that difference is 50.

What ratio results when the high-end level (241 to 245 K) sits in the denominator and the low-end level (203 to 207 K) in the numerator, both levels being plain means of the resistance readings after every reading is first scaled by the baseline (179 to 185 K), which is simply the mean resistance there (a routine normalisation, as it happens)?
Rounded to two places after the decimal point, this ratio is 0.82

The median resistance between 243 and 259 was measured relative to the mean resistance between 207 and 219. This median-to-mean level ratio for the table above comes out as 1.3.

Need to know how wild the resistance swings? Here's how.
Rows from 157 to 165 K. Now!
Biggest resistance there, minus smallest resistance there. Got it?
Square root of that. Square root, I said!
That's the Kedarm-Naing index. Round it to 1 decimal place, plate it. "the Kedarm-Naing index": 1.9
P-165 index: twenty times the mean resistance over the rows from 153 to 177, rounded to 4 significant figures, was 1931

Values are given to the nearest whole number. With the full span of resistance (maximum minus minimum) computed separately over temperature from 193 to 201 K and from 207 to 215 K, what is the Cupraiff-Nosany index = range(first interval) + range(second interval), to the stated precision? 10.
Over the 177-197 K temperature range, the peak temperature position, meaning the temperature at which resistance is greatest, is 178 K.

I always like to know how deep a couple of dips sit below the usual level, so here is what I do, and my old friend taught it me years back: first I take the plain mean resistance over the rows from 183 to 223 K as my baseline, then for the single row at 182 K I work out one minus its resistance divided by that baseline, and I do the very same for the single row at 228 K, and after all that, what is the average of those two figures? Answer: -0.15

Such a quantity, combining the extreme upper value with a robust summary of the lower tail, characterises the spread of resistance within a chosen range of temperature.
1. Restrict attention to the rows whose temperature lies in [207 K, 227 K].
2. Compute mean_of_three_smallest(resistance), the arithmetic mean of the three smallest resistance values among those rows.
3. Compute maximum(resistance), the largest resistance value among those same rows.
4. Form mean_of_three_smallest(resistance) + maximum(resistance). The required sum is 135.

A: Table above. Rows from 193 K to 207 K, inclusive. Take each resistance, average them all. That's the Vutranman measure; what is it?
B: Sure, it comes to 75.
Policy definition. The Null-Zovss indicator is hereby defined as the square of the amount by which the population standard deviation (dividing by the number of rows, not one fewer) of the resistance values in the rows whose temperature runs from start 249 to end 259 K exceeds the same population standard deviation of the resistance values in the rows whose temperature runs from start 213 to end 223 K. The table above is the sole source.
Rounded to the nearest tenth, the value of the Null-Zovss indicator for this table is 2.8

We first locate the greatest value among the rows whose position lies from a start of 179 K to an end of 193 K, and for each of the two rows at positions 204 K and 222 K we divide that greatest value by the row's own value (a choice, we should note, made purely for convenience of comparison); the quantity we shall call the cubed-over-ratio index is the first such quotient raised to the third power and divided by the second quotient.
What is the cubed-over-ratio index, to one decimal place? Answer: 1.8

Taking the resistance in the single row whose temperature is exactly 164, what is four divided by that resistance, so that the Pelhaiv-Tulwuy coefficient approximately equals 0.042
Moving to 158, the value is 0.040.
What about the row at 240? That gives 0.047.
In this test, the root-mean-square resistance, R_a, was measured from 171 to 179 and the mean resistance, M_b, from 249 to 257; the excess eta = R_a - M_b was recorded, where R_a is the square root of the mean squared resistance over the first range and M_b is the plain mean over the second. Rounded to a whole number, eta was 12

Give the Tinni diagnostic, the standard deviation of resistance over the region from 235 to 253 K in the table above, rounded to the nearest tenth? 1.1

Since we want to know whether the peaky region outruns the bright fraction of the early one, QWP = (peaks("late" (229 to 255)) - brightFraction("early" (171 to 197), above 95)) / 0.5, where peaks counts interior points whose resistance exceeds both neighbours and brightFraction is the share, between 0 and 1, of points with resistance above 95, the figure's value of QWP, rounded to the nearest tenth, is 5.2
